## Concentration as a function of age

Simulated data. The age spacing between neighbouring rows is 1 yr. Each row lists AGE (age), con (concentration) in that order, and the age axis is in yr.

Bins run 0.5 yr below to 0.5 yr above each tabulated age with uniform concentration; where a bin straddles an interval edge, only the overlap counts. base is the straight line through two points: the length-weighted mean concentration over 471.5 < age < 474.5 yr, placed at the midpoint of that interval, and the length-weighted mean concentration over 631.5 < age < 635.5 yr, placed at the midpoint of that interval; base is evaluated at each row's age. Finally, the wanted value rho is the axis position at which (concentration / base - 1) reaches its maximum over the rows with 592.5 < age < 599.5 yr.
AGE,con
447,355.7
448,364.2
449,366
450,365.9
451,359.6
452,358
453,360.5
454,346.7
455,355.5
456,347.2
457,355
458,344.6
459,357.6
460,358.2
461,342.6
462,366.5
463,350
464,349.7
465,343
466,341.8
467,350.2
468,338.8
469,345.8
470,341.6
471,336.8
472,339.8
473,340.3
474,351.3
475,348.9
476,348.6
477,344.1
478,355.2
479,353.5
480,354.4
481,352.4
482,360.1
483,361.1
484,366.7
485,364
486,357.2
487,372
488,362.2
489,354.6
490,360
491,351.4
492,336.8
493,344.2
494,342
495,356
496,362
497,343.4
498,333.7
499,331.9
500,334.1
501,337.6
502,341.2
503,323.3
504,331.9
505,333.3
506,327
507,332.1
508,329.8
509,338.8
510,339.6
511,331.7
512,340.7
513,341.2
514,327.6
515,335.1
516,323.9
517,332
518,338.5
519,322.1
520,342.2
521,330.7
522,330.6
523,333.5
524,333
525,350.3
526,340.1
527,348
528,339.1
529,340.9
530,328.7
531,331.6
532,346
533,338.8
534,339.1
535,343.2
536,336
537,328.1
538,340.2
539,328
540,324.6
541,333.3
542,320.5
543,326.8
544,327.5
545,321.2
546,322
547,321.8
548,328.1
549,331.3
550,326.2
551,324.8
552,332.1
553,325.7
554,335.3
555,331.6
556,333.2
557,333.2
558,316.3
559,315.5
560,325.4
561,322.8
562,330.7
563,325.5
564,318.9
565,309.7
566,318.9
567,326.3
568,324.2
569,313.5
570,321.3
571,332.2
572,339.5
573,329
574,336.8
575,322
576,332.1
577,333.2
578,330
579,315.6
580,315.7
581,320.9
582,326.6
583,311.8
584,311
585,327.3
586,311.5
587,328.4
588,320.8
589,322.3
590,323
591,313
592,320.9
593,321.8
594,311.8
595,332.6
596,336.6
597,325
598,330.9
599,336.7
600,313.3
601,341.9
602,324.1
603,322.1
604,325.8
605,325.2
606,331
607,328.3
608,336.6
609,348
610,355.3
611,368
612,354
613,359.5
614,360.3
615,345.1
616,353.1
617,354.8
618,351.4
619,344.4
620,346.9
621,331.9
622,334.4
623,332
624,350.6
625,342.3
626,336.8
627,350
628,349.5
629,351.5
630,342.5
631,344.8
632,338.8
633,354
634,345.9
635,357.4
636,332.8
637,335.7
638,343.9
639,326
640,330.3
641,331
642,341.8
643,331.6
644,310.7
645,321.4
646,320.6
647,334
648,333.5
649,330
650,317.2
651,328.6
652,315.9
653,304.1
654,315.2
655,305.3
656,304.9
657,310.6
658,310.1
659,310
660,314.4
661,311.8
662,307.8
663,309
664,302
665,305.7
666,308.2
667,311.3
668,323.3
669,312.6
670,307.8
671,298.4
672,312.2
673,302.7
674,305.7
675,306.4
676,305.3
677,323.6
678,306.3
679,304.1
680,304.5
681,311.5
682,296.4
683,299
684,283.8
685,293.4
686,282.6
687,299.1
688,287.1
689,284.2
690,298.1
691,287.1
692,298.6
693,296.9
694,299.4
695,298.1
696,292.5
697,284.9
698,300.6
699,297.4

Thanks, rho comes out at 599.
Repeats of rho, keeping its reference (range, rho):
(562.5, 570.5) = 567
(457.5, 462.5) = 462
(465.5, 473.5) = 467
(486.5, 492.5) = 487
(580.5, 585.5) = 585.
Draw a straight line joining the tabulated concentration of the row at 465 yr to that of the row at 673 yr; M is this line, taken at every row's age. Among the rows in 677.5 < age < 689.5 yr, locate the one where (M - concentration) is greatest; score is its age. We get 686 yr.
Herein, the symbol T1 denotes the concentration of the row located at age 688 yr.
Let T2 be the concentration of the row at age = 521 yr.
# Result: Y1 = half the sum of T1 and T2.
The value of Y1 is 309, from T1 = 287.1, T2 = 330.7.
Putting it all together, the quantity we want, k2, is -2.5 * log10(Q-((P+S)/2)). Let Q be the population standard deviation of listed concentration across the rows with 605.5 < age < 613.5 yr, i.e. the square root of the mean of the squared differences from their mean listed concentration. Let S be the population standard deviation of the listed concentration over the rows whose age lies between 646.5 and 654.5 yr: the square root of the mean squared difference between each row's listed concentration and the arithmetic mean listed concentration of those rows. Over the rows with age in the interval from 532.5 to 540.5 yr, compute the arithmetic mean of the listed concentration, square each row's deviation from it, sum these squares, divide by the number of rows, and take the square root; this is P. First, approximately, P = 6.43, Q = 13.4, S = 10.1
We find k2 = -1.8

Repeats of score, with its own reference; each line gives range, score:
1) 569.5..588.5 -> 584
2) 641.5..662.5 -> 653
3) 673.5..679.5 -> 679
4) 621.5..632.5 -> 623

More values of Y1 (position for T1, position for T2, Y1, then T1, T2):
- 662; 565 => 309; 307.8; 309.7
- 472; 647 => 337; 339.8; 334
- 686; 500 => 308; 282.6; 334.1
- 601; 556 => 338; 341.9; 333.2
